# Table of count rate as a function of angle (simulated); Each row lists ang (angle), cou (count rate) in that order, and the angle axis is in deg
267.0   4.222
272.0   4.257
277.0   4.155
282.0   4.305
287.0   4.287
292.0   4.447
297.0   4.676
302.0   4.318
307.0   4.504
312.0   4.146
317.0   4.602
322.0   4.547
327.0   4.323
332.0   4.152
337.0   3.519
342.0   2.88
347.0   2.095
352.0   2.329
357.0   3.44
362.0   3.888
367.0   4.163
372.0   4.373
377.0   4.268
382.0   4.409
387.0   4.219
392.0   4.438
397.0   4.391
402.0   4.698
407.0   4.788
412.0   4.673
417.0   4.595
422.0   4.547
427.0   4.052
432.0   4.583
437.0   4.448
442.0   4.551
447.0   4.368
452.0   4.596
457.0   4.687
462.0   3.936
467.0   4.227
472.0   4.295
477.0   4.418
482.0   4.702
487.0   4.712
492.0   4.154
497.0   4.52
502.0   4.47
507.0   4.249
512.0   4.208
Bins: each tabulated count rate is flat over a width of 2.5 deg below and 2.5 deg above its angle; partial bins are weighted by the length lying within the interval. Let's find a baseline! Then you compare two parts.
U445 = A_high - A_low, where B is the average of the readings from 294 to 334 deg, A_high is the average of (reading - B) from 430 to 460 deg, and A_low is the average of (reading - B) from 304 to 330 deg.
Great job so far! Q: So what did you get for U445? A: 0.11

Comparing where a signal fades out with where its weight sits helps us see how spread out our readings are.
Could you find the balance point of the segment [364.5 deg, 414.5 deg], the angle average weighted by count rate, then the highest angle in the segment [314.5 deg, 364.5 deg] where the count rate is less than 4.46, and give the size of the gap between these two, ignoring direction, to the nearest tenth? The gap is 28.1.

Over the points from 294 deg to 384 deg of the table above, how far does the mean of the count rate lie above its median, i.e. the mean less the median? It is -0.29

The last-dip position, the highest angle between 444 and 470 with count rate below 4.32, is 467.0 deg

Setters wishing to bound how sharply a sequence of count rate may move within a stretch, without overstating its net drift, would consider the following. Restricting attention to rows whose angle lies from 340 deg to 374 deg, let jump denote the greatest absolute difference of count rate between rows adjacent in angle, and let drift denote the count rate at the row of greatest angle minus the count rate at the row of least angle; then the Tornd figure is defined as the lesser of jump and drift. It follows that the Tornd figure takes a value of 1.1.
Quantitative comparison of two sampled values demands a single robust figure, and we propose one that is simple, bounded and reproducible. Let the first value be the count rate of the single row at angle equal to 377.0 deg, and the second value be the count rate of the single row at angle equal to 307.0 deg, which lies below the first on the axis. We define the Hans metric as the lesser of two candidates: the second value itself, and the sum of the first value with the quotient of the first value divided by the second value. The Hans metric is 4.50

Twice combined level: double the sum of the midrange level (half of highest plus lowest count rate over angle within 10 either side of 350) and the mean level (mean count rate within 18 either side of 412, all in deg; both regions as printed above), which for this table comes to 14.6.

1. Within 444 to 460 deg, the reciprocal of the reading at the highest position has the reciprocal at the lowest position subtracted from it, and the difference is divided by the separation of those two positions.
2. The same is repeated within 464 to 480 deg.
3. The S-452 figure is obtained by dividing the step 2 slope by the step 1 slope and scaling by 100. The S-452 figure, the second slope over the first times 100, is 66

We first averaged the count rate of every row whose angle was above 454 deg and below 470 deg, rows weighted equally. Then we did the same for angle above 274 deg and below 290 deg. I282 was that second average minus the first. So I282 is 0.0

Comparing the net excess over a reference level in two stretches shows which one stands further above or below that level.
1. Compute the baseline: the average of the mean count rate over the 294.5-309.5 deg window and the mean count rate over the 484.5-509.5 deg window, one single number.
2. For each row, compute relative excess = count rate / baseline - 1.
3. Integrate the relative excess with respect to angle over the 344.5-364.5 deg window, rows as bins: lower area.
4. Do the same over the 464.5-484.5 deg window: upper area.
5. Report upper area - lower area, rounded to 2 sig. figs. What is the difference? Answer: 6.6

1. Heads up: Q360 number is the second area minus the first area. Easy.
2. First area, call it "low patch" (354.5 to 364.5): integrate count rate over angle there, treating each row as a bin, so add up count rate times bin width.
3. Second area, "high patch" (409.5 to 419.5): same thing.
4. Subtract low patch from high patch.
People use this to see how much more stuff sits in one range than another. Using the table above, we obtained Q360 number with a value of 10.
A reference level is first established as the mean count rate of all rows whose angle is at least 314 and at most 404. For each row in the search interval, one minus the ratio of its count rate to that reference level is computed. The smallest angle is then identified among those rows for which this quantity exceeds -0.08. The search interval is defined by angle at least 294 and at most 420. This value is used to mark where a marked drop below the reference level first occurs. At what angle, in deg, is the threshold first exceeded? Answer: 312.0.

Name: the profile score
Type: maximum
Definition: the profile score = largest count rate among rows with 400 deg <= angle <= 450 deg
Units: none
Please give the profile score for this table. 4.788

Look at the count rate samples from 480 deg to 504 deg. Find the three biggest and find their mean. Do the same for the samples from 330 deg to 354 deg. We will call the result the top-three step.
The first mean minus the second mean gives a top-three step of 1.1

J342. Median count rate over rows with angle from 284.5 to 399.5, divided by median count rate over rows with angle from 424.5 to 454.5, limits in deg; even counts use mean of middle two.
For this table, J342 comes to 0.953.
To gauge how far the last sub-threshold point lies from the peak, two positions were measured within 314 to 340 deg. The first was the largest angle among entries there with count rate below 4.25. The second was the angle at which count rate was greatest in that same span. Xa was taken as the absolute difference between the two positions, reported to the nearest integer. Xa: 20 deg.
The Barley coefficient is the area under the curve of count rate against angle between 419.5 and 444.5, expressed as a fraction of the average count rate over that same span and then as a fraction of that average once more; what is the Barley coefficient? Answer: 5.64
